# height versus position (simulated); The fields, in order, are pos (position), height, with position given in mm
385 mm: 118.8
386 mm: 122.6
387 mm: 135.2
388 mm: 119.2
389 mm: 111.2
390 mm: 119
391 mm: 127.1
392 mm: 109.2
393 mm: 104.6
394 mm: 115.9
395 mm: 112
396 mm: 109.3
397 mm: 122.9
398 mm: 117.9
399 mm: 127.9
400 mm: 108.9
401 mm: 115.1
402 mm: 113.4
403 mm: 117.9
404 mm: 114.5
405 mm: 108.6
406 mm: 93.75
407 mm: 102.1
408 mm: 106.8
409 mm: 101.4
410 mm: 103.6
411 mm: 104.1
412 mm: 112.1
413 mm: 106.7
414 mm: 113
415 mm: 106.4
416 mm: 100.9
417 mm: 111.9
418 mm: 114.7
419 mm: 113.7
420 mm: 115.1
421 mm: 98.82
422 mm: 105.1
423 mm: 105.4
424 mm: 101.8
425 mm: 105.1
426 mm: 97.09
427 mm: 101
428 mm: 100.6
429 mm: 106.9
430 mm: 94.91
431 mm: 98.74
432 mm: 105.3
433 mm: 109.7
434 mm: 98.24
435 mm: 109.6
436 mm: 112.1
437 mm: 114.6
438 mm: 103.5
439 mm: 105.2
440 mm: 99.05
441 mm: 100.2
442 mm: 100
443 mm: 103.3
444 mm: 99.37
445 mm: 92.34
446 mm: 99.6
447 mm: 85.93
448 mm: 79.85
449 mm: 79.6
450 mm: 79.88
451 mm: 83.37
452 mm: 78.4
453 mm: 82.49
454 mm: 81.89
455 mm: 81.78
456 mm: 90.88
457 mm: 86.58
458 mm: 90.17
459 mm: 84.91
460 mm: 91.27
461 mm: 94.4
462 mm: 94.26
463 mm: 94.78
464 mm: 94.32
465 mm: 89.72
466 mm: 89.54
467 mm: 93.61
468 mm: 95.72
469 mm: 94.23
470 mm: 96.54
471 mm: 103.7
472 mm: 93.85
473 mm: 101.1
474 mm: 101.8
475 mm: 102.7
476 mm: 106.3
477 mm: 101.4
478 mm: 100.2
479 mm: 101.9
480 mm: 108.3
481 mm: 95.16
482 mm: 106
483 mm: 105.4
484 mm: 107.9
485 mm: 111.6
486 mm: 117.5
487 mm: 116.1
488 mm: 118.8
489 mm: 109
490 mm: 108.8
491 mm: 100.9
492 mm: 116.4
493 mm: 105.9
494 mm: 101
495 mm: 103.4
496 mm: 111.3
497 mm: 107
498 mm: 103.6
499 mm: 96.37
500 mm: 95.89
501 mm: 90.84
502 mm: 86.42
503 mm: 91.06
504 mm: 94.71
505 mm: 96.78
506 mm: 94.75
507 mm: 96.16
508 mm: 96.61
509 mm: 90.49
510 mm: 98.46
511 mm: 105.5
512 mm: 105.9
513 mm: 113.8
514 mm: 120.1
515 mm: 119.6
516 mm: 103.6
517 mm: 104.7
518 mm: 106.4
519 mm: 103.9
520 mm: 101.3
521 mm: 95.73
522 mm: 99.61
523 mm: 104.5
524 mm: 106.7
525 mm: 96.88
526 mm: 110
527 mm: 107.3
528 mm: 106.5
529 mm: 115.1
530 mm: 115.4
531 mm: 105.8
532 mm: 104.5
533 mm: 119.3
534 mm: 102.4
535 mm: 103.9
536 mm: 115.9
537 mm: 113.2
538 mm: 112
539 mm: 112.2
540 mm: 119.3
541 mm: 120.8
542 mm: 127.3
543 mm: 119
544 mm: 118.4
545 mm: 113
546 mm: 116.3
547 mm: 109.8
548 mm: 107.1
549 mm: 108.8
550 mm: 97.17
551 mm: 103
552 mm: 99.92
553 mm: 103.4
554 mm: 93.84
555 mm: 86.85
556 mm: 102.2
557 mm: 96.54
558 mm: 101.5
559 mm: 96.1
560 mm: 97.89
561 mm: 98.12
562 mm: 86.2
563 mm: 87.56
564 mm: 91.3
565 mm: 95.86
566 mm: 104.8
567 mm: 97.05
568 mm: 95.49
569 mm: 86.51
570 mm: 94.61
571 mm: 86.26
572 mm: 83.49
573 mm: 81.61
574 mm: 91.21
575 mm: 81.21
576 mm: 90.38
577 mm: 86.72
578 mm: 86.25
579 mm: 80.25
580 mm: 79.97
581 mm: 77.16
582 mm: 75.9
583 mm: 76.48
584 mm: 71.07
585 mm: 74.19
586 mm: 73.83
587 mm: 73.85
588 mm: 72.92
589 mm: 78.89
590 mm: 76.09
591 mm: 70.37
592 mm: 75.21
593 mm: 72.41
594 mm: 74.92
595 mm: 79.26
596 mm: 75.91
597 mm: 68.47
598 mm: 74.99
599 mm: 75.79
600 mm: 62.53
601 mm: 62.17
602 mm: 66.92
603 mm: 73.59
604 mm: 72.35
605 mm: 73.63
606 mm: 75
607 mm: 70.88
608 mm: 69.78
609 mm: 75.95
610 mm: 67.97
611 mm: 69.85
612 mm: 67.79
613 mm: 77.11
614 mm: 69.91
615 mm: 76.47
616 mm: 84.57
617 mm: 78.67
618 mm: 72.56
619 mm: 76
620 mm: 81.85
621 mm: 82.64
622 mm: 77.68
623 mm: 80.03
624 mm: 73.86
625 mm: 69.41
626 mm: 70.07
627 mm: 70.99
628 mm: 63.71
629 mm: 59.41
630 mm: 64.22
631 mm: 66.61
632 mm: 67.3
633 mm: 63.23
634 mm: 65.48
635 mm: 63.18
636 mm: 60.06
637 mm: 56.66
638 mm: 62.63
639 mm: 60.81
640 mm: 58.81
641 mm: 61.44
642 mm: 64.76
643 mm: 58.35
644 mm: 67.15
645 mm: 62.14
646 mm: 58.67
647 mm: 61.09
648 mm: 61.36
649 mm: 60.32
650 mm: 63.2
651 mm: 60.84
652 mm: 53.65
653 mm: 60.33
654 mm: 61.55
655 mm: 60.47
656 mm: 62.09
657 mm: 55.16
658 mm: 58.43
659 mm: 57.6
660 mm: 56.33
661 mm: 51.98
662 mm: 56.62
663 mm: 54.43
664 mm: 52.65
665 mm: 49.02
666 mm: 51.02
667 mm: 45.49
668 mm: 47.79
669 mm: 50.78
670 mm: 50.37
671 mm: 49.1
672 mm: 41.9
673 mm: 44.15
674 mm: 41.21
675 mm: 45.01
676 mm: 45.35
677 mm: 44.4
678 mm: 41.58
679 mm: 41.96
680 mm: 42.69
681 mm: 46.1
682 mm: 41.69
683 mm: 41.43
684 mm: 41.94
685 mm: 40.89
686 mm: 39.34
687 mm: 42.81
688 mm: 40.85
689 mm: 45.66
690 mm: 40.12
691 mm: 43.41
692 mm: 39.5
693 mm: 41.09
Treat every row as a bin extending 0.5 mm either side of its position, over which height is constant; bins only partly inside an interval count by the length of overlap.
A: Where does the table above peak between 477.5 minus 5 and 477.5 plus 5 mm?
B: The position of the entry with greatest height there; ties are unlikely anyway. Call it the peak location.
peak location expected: 480 mm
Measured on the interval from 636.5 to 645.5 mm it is 644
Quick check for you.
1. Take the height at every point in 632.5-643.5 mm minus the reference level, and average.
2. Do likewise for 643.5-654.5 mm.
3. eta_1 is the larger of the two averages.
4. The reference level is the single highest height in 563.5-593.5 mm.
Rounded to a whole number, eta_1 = -43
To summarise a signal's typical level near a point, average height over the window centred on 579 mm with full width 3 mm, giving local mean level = 82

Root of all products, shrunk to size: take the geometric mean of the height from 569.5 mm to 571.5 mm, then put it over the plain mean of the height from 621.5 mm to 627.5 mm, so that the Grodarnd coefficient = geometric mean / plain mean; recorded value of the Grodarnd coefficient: 1.2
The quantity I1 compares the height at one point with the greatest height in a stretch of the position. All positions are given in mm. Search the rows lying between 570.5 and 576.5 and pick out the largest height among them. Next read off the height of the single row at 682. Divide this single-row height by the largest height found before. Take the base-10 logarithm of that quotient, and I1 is -0.34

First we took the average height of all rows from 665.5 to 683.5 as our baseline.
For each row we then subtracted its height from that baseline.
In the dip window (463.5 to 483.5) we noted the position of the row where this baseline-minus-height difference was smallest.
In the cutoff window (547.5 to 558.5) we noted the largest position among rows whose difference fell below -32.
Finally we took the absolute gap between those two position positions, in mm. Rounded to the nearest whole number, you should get 78 mm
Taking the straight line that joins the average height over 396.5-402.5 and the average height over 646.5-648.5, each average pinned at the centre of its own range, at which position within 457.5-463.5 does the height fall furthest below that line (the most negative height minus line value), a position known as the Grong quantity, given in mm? 459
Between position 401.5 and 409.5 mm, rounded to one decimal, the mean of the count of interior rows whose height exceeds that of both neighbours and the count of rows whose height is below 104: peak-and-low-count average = 2.5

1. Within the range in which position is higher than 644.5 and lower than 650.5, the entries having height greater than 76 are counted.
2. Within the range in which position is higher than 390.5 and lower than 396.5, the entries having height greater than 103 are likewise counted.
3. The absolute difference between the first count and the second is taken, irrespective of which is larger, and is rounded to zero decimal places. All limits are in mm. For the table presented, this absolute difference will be 6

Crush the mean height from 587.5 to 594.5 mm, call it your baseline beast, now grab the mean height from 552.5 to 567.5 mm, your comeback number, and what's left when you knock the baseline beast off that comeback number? 22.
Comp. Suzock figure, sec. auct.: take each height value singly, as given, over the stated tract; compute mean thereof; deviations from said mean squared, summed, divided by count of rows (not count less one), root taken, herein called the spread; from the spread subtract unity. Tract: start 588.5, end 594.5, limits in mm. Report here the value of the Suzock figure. 1.7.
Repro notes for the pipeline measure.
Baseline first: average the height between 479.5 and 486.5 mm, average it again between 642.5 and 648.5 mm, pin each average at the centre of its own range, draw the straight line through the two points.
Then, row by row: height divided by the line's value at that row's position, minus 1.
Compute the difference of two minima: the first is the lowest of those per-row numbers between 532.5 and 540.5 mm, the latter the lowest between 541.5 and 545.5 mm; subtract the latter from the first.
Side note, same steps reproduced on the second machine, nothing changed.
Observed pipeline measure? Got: -0.16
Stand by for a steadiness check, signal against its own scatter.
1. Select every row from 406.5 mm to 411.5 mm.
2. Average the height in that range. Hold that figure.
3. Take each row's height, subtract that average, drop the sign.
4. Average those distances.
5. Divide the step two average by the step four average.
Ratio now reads 70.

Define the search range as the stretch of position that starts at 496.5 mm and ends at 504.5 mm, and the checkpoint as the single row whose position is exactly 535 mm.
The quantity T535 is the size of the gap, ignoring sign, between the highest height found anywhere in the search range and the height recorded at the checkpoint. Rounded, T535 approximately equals 3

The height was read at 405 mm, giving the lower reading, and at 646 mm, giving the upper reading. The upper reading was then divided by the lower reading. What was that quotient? 0.54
